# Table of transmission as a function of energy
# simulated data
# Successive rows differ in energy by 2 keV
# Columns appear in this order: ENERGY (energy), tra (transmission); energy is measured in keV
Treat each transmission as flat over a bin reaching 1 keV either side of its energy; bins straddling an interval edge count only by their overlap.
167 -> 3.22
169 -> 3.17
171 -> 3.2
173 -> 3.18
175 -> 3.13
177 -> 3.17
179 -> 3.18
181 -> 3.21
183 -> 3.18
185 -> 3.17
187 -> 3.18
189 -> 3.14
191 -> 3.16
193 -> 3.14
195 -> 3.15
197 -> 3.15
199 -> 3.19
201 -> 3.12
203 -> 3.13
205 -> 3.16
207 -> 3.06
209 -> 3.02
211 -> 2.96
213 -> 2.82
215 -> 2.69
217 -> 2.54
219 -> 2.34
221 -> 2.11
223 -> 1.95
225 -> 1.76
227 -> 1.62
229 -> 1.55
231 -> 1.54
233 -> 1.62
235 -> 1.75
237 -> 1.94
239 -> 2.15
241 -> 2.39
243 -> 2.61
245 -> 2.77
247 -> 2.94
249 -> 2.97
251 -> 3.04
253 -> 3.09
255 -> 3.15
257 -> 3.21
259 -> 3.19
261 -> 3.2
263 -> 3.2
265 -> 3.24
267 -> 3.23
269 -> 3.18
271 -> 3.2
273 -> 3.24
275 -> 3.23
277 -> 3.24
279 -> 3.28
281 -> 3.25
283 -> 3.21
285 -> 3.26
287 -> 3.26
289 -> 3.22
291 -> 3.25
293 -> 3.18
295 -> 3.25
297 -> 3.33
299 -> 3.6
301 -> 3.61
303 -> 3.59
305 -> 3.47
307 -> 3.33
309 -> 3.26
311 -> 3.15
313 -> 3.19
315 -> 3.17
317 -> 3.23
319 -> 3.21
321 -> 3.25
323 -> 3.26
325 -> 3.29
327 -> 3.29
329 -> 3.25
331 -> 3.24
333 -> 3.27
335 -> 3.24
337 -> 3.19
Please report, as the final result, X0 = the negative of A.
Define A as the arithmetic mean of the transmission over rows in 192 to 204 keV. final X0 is -3.15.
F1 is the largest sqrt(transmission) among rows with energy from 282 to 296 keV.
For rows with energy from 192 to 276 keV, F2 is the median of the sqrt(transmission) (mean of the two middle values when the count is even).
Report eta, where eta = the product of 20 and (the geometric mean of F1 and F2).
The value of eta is 35.5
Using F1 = 1.81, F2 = 1.74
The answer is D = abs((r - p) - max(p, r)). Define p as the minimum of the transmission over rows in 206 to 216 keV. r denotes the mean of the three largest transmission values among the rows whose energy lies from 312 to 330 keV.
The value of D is 2.7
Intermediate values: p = 2.69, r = 3.28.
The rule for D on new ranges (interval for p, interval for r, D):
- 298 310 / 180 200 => 3.3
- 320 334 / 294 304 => 3.2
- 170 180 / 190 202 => 3.1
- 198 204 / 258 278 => 3.1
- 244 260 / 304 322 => 2.8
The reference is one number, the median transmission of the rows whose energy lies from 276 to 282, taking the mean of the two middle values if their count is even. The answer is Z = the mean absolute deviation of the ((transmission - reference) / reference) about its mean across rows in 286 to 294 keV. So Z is 0.0085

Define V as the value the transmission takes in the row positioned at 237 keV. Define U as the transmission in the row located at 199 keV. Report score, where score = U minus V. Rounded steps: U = 3.19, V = 1.94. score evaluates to 1.25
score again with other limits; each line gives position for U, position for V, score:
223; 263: -1.25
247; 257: -0.27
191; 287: -0.10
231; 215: -1.15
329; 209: 0.23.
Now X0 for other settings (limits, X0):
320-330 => -3.27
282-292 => -3.24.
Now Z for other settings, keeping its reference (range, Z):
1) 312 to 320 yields 0.0062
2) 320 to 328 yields 0.0054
